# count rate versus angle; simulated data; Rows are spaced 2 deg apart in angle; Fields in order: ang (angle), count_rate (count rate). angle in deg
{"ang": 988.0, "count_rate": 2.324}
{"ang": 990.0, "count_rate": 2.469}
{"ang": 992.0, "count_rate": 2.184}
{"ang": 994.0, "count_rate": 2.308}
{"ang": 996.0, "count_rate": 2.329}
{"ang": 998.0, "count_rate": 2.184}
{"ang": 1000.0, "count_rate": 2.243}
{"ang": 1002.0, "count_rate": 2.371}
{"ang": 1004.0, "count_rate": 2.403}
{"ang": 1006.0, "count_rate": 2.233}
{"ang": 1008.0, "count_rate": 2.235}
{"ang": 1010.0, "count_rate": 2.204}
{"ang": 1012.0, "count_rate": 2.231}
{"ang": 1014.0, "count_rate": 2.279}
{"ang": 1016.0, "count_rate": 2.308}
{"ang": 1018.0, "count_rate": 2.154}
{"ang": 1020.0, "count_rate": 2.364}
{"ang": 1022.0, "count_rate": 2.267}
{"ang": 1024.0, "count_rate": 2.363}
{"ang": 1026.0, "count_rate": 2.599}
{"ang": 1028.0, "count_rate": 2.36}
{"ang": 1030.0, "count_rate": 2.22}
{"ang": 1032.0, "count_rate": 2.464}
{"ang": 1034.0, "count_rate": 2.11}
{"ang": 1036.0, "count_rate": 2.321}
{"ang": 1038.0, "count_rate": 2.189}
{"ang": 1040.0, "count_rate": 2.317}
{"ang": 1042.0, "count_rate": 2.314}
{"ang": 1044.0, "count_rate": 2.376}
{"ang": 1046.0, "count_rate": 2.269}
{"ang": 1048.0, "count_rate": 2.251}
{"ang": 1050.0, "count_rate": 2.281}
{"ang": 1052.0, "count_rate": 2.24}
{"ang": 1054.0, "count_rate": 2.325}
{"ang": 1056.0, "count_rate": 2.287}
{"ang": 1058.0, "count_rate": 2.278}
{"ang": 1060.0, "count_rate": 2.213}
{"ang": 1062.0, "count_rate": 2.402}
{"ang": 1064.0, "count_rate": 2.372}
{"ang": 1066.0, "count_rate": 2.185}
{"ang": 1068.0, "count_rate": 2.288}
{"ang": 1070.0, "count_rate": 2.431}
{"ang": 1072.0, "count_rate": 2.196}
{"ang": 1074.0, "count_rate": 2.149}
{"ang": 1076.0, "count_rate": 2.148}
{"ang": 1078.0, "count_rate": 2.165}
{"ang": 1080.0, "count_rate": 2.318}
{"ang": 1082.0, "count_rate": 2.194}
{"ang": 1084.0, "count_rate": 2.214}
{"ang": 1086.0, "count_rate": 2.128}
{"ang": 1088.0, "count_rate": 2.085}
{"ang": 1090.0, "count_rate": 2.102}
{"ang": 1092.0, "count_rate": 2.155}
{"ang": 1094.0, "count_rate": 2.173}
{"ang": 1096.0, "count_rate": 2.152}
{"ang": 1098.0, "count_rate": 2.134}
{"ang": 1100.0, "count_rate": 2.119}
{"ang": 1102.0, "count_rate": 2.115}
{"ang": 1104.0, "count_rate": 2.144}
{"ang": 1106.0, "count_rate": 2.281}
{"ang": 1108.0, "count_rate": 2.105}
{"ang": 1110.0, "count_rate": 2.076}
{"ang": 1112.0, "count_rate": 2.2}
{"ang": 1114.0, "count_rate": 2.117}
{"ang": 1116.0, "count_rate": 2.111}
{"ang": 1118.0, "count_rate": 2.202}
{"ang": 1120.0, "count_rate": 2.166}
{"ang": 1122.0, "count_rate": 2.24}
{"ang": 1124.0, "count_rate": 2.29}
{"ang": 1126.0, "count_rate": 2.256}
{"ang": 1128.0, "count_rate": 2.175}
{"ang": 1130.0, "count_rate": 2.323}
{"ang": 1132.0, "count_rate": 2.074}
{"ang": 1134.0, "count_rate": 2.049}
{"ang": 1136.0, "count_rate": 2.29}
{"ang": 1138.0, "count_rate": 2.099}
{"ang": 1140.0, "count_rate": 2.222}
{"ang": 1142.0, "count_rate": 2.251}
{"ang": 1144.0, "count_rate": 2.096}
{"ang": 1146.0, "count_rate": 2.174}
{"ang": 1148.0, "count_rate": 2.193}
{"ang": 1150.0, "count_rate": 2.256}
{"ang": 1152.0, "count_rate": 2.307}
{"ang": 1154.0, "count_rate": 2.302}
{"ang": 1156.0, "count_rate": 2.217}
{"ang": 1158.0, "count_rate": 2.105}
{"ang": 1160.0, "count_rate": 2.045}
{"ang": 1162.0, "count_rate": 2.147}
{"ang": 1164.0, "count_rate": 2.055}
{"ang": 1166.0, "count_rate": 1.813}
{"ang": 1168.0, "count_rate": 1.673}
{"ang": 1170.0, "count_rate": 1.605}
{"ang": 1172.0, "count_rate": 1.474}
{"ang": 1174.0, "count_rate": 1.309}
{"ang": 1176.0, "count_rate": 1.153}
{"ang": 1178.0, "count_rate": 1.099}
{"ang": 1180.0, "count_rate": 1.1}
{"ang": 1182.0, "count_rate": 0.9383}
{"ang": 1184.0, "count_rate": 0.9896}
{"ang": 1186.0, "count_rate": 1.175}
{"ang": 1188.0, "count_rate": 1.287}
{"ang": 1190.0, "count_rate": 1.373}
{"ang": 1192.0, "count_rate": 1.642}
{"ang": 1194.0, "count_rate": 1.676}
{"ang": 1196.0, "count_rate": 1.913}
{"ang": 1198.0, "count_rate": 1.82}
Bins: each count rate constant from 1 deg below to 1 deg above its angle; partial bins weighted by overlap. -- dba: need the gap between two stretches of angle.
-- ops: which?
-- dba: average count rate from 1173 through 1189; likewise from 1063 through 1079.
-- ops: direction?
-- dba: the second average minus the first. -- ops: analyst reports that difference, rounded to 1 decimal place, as 1.1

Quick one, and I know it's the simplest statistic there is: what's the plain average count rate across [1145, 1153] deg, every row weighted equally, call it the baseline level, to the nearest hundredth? 2.23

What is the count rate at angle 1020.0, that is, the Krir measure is 2.364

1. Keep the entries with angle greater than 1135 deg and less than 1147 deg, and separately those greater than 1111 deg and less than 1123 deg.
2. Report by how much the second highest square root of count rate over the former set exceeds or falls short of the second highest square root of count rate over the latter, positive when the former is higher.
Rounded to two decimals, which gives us 0.02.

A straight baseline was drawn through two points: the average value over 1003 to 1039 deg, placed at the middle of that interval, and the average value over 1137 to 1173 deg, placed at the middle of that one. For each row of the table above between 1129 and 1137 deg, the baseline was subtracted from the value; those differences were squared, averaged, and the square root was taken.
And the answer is 0.151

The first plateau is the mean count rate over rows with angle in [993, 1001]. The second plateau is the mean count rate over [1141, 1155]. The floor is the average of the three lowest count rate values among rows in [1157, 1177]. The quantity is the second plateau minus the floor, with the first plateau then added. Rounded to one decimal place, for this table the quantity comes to 3.2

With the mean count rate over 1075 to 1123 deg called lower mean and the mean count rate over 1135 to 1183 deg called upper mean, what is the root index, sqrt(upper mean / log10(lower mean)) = 2.37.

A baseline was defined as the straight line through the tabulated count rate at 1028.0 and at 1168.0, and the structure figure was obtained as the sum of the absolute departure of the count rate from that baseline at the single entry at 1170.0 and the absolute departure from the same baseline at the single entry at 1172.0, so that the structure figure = 0.24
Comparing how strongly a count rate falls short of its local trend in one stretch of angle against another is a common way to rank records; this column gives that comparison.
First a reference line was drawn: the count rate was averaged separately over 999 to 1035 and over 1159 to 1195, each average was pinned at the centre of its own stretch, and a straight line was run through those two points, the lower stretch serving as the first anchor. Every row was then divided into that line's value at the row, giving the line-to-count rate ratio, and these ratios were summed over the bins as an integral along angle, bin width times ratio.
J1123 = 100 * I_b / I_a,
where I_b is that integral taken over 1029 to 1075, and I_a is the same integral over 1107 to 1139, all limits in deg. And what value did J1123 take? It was 165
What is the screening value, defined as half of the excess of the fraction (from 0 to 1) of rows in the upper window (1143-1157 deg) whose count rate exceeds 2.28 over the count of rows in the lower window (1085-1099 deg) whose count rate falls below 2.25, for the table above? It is -3.4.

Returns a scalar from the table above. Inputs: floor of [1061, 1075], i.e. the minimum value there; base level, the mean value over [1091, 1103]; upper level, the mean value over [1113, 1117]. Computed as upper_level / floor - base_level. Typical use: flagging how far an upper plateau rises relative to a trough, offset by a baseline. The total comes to -1.16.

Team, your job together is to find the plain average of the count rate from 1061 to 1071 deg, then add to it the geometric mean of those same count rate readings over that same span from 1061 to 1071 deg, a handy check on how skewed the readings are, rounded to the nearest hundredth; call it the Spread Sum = 4.67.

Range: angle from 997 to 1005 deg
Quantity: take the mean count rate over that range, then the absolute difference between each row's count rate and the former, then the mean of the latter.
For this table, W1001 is 0.087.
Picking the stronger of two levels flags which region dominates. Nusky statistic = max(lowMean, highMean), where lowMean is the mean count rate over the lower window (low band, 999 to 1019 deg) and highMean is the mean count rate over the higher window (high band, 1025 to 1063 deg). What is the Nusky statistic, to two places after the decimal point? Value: 2.31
